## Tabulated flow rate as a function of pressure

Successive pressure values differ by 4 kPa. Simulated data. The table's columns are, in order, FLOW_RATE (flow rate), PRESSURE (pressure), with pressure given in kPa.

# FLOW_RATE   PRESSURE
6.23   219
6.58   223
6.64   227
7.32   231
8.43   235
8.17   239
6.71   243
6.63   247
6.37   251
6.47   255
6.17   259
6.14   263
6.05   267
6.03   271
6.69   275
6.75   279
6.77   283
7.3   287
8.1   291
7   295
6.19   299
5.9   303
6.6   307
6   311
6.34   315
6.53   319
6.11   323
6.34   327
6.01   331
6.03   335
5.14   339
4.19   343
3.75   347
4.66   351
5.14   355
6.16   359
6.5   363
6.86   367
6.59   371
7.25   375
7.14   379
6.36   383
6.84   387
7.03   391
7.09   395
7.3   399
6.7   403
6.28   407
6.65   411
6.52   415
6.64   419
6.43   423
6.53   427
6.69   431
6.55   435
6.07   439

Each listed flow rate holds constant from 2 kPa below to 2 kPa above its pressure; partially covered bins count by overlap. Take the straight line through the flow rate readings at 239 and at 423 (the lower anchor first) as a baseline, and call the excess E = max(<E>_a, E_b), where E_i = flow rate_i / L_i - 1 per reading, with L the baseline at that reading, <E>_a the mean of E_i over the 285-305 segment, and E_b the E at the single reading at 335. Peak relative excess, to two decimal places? -0.10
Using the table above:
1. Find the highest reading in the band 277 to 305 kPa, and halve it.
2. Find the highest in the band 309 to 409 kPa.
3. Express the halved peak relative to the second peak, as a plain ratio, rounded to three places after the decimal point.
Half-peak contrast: 0.555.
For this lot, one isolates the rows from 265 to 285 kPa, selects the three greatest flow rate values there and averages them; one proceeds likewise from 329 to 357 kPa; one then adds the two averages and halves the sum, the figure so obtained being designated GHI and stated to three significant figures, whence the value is 6.23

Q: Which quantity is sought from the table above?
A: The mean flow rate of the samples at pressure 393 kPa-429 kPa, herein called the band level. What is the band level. 6.68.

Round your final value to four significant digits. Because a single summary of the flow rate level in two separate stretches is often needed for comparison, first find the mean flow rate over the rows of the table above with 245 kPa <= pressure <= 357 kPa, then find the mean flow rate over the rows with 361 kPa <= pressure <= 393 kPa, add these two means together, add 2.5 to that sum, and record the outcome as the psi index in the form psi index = 15.44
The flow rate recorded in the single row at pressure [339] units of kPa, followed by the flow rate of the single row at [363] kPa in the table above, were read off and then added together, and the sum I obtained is 11.6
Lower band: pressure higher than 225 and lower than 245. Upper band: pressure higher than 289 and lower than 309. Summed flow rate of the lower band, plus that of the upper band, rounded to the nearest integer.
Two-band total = 71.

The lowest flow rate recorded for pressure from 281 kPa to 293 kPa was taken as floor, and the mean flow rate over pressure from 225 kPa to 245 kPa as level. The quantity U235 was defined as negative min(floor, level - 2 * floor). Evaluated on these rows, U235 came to 6.1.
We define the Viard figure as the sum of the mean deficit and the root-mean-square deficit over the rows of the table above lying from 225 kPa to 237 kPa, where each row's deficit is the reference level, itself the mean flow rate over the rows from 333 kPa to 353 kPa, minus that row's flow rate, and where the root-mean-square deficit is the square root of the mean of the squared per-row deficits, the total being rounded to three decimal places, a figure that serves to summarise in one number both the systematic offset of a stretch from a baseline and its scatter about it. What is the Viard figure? 0.099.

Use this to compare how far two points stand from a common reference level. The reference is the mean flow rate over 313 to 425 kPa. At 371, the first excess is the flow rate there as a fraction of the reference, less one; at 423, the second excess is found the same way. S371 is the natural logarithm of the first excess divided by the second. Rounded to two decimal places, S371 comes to 0.60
